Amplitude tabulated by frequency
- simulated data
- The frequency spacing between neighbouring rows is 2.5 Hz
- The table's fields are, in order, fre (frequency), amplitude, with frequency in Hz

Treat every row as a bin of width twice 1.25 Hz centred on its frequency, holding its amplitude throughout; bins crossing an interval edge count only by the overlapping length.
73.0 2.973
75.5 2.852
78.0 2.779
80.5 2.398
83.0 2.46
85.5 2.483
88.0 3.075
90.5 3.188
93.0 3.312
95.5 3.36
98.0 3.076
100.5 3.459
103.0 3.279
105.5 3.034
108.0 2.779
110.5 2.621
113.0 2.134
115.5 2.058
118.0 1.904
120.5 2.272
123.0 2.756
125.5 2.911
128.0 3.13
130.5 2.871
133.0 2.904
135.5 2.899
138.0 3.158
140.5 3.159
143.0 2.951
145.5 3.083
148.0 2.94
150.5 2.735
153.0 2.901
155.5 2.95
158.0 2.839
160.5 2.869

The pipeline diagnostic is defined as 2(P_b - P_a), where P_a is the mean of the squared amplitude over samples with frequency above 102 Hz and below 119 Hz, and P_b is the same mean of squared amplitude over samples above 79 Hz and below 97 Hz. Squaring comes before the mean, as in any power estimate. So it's 4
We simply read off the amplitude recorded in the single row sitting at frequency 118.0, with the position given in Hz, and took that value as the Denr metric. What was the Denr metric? 1.904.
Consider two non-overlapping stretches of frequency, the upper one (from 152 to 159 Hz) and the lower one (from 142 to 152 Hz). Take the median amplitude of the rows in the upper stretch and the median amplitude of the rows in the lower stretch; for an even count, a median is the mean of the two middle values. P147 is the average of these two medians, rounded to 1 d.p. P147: 2.9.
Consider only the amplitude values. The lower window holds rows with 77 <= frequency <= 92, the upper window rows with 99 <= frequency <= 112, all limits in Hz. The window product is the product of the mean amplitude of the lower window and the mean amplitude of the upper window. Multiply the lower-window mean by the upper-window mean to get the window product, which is 8.3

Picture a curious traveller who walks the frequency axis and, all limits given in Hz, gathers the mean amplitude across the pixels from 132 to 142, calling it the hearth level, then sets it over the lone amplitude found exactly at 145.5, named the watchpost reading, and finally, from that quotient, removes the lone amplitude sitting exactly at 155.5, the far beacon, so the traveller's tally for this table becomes -2.0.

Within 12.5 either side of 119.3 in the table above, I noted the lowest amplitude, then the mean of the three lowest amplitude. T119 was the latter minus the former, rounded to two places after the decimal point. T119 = 0.13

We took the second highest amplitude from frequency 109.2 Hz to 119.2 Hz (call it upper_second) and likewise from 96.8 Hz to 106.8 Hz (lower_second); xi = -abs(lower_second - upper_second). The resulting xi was -1.1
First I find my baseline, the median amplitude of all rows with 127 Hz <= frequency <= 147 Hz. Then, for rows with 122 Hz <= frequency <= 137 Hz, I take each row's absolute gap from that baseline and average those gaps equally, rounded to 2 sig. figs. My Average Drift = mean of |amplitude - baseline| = 0.14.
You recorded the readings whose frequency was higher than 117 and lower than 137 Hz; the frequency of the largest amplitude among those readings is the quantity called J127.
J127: 128.0 Hz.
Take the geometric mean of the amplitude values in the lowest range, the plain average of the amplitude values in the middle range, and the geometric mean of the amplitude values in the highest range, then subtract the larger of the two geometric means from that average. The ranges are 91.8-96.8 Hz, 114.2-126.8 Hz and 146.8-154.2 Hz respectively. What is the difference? -1.0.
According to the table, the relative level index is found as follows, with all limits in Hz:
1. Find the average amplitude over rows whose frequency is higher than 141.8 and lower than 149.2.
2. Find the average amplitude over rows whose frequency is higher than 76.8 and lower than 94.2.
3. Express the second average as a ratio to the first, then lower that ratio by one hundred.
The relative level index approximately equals -99.1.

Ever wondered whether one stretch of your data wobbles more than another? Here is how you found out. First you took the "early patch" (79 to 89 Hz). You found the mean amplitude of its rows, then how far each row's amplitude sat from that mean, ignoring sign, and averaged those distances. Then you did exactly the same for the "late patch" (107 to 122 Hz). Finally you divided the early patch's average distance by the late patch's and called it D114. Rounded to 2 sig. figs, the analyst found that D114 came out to 0.87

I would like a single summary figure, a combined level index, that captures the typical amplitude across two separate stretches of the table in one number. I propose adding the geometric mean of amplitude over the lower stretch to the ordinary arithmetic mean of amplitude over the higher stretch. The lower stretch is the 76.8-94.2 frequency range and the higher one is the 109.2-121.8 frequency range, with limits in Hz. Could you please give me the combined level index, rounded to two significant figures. 5.0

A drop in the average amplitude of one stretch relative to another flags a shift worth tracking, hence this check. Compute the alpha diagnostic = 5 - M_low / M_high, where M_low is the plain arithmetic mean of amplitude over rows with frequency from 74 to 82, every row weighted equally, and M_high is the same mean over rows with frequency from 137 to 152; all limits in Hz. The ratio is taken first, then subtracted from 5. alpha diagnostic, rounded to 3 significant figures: 4.11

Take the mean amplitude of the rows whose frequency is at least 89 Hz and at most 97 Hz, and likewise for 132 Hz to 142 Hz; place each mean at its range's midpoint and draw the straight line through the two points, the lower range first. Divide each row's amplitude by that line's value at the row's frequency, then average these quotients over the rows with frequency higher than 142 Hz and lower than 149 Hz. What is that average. 1.00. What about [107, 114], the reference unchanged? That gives 0.79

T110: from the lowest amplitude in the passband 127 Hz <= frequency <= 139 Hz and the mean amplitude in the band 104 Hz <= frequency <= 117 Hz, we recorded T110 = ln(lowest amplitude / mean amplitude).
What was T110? 0.13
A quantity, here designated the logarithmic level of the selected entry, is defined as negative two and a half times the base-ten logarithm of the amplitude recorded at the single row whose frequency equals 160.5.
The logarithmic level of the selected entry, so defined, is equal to -1.144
